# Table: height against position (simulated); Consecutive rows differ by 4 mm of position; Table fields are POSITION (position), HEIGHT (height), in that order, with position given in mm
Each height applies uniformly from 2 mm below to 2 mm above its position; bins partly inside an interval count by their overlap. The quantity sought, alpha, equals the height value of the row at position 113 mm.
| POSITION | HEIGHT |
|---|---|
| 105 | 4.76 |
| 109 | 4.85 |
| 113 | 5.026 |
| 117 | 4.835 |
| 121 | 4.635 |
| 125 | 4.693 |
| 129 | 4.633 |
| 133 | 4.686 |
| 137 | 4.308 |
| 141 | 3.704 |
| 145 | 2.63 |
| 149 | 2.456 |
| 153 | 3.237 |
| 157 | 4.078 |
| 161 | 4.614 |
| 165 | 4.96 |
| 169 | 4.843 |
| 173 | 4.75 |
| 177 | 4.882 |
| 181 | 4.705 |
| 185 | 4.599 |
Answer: 5.026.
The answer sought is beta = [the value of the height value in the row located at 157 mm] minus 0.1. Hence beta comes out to 4.0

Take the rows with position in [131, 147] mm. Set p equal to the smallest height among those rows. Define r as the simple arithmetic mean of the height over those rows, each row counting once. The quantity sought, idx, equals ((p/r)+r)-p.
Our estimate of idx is 1.9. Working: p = 2.63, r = 3.83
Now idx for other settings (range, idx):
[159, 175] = 1.1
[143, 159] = 1.4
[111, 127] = 1.1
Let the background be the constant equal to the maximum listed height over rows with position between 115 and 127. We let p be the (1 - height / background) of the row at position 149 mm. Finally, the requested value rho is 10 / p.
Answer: 20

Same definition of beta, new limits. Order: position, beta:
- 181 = 4.6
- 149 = 2.4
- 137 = 4.2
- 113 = 4.9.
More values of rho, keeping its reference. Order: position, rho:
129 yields 239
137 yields 92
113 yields -253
